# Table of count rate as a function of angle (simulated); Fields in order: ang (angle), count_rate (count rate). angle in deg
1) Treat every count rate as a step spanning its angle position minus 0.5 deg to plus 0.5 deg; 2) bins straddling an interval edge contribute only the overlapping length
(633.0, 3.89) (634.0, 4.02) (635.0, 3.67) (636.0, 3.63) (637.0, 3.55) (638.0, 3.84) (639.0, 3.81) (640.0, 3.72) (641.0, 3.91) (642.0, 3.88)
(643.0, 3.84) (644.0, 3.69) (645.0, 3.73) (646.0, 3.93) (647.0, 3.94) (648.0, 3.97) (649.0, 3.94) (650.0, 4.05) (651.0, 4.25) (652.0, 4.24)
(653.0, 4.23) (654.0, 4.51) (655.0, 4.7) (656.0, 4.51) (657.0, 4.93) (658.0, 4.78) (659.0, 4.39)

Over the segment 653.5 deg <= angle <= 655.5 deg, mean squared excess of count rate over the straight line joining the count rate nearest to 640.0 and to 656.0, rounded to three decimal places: 0.034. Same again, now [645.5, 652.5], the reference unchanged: 0.018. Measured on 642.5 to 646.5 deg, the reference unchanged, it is 0.029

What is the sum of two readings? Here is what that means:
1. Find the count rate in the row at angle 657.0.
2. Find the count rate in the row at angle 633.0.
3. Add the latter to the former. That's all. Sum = 8.8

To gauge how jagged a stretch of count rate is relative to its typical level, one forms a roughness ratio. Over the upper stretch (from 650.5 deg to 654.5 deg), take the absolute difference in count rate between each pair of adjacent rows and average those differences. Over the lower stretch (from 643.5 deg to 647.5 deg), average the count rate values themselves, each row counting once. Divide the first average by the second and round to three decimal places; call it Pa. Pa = 0.026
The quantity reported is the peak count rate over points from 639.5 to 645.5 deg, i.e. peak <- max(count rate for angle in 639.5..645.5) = 3.91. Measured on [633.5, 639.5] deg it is 4.02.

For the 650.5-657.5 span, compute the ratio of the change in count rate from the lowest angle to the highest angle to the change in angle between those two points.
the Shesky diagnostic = 0.11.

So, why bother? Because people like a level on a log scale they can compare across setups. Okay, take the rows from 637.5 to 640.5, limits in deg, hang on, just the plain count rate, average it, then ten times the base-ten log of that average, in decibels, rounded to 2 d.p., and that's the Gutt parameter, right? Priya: 5.79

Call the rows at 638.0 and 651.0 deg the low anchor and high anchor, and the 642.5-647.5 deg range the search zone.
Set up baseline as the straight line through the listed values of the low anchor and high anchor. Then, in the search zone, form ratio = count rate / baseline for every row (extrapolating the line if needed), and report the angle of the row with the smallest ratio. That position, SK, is 644.0 deg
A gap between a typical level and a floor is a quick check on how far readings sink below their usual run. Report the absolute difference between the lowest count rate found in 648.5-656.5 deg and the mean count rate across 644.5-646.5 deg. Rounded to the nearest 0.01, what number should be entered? 0.11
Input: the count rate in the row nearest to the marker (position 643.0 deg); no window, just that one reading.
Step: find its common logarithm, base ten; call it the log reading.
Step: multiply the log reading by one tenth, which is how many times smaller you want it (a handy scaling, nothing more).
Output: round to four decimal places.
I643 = 0.0584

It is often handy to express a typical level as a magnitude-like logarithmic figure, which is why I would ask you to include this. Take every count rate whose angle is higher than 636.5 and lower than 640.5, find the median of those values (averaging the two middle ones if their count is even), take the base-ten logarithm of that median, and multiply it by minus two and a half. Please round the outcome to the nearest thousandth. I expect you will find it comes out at -1.439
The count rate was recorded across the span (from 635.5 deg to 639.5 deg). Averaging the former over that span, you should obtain 3.71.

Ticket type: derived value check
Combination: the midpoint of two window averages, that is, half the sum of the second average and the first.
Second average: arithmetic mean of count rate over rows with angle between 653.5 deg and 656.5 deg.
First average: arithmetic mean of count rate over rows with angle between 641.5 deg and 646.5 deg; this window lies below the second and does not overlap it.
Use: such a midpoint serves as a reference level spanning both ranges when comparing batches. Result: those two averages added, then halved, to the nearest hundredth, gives 4.19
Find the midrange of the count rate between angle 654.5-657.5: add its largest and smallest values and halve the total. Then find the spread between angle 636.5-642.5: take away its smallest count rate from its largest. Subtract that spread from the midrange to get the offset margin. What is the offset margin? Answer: 4.36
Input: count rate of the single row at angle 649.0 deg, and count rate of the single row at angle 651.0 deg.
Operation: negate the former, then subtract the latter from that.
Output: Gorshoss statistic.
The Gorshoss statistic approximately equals -8.19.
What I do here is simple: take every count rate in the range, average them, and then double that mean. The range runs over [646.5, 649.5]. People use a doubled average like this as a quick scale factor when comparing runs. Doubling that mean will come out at 7.90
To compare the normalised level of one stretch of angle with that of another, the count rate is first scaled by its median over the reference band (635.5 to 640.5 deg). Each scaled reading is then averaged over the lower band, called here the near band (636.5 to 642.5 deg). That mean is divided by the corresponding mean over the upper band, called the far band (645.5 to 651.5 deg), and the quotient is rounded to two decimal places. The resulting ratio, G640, 0.94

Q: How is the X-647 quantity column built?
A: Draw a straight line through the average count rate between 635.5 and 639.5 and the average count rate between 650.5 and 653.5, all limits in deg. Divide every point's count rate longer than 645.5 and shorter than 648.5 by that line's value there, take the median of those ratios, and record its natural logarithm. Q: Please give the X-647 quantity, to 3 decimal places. -0.029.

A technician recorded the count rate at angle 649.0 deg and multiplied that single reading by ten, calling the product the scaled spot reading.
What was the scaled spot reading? 39.40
